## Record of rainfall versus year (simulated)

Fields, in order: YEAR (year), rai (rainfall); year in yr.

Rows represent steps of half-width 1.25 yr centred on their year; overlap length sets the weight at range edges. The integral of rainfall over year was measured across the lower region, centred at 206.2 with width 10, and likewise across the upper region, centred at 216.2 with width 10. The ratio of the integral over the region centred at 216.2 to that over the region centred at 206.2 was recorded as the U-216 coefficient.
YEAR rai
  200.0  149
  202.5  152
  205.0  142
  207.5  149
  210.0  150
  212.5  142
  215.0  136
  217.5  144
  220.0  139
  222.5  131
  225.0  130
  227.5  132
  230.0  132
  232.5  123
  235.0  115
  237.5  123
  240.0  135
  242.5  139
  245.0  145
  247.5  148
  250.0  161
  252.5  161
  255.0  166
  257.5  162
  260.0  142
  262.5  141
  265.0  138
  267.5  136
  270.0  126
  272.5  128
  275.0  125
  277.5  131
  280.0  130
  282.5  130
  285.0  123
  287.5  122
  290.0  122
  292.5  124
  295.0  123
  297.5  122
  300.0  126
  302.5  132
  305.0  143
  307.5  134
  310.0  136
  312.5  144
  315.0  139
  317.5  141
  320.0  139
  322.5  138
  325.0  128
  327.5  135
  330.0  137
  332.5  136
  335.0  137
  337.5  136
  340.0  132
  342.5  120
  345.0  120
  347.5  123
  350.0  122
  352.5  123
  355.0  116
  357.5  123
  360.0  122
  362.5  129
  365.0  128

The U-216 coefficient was 0.95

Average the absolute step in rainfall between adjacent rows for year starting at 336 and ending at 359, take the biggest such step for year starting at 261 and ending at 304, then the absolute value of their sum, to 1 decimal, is 14.4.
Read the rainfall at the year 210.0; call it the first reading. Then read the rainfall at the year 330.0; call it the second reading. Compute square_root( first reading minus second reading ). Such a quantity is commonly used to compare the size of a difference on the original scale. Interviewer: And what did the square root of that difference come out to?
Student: 3.6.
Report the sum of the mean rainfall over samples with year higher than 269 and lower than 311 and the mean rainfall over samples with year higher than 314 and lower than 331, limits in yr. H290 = 265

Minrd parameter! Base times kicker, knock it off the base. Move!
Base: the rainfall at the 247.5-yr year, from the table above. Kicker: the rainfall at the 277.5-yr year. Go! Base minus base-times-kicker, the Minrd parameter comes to -19240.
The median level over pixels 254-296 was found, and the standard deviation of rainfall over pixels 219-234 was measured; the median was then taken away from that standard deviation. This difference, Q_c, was -125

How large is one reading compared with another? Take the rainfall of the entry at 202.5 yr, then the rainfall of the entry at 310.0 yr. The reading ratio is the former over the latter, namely 1.12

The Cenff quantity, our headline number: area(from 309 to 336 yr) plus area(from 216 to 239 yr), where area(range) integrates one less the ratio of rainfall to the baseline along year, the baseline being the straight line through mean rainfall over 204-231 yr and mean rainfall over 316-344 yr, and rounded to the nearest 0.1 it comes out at 0.9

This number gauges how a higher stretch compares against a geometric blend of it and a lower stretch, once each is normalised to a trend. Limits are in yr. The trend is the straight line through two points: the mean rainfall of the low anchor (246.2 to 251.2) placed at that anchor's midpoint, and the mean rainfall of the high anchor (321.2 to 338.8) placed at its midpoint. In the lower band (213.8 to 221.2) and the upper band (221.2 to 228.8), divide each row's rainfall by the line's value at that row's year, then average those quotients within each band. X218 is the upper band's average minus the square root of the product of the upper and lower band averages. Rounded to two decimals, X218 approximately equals -0.02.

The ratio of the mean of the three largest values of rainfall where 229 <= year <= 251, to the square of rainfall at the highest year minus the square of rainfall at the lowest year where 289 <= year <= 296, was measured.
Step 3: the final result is 0.62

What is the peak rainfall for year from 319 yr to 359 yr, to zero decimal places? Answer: 139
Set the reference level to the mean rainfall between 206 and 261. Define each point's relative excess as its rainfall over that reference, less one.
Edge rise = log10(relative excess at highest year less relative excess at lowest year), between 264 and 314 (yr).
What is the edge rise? -1.4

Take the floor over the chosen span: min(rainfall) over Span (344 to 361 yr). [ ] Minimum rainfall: 116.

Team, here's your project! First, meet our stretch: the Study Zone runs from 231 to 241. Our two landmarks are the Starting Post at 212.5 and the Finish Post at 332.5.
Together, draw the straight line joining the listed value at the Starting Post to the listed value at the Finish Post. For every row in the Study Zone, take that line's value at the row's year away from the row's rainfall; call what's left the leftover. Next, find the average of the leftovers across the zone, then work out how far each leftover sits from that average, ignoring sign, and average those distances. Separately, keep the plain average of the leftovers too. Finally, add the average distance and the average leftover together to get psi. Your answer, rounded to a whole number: -11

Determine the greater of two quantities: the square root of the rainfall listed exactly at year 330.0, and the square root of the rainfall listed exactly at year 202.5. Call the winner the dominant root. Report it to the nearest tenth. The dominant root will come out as 12.3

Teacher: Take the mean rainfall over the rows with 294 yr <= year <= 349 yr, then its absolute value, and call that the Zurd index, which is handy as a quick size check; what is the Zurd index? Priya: 133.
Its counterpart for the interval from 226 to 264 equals 142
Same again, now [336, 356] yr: 124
